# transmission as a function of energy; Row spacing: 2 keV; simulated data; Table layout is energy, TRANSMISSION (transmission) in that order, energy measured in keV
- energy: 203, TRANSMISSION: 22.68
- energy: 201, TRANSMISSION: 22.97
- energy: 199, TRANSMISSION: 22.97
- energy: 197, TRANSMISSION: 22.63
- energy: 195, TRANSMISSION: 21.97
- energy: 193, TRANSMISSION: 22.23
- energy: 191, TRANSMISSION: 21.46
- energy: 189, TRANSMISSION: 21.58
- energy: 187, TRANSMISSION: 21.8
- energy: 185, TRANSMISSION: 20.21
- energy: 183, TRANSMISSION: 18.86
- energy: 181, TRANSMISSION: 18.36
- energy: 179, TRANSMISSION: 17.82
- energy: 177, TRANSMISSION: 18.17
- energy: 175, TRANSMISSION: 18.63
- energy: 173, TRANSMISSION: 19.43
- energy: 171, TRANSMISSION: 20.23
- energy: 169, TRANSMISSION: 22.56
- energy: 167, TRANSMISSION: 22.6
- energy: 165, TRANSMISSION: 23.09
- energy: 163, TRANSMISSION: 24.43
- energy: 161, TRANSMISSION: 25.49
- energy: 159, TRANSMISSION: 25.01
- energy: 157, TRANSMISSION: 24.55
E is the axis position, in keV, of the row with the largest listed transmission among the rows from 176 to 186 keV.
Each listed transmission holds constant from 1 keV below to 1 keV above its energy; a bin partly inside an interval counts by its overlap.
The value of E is 185 keV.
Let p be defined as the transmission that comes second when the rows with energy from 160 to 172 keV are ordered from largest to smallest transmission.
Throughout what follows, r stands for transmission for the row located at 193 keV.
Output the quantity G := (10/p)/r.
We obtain 0.018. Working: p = 24.43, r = 22.23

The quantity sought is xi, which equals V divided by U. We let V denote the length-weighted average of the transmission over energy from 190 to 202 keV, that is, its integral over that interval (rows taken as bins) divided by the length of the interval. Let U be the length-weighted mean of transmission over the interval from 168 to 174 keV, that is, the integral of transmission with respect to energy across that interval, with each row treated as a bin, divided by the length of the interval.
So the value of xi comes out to 1.08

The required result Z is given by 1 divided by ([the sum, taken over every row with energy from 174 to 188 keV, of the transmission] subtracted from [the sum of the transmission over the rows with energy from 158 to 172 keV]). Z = 0.03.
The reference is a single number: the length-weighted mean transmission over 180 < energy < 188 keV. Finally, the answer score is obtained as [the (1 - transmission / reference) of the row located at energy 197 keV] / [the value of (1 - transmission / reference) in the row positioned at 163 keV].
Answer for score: 0.6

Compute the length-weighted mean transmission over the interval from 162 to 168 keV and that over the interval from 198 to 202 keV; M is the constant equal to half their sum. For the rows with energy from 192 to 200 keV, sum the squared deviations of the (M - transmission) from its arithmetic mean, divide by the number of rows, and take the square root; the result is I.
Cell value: 0.4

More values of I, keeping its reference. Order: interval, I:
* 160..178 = 2.5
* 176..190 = 1.5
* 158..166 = 0.9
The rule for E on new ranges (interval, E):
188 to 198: 197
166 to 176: 167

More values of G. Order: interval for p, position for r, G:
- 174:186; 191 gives 0.025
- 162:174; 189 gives 0.020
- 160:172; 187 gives 0.019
